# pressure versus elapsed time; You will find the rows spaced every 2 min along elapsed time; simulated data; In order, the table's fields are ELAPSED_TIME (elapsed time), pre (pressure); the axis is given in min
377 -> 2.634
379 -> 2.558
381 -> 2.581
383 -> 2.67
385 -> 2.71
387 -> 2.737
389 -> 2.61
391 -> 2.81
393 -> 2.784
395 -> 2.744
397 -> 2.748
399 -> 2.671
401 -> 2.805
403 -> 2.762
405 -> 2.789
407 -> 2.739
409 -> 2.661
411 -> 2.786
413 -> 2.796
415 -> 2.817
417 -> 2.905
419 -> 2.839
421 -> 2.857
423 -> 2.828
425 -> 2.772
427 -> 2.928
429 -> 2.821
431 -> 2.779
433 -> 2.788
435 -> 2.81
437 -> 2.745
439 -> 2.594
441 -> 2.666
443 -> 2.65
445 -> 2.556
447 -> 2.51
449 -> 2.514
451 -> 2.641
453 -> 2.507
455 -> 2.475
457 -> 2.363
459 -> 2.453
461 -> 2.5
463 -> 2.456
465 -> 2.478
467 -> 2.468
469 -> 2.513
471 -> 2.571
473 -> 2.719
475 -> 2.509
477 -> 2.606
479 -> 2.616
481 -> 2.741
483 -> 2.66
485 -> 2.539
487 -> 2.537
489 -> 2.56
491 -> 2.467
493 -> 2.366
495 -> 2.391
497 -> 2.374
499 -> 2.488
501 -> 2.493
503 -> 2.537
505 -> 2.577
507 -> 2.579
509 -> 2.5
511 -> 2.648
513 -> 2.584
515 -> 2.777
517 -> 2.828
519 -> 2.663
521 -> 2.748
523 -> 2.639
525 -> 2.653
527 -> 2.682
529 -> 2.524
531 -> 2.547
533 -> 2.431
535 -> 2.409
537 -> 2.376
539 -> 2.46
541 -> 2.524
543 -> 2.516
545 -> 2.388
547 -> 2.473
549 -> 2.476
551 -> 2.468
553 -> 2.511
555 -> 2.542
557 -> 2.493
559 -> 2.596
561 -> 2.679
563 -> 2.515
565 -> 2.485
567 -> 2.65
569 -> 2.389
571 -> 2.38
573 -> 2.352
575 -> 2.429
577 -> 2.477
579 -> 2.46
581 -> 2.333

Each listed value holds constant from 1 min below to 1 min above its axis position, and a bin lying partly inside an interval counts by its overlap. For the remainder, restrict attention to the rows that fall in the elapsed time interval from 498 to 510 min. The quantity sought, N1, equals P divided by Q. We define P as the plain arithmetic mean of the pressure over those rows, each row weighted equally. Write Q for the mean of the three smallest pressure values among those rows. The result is 1.01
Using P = 2.53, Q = 2.49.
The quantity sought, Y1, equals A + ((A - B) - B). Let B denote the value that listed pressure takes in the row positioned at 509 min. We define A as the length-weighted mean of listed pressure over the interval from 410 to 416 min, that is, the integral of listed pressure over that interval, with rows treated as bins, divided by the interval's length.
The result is 0.60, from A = 2.80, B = 2.5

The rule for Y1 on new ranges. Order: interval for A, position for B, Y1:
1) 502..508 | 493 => 0.40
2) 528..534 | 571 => 0.24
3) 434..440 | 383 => 0.09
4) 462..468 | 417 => -0.88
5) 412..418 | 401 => 0.07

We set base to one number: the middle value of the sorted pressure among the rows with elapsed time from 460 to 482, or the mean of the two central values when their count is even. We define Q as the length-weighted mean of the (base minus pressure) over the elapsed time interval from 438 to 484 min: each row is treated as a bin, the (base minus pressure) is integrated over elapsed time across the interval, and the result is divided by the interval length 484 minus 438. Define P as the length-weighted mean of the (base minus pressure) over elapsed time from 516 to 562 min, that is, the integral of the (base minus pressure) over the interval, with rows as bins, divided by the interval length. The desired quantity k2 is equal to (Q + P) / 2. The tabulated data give -0.039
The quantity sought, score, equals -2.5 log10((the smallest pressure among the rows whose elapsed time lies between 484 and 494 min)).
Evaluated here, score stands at -0.94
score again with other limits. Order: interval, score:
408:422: -1.06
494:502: -0.94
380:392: -1.03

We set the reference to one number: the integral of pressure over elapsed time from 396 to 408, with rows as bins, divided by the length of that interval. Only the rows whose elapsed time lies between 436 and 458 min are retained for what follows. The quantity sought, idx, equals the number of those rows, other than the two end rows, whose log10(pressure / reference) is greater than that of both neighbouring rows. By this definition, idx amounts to 2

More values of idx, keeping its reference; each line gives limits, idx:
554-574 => 2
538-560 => 3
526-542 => 1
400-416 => 1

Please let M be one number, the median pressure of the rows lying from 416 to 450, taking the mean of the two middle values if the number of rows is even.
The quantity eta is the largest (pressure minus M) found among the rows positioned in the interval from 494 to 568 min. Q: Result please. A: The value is 0.05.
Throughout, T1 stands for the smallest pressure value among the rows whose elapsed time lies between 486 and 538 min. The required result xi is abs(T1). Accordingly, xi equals 2.366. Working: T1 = 2.366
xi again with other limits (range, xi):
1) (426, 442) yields 2.594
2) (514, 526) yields 2.639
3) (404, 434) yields 2.661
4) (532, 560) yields 2.376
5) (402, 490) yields 2.363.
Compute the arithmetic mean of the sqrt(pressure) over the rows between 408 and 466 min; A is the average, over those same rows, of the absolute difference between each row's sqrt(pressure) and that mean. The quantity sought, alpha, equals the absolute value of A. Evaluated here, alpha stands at 0.044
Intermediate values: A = 0.044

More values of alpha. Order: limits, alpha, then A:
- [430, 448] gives 0.028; 0.028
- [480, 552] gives 0.030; 0.030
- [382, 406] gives 0.014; 0.014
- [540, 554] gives 0.010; 0.010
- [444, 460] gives 0.017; 0.017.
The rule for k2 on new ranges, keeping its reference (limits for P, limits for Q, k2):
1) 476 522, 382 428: -0.162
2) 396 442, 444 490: -0.148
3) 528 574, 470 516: -0.009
